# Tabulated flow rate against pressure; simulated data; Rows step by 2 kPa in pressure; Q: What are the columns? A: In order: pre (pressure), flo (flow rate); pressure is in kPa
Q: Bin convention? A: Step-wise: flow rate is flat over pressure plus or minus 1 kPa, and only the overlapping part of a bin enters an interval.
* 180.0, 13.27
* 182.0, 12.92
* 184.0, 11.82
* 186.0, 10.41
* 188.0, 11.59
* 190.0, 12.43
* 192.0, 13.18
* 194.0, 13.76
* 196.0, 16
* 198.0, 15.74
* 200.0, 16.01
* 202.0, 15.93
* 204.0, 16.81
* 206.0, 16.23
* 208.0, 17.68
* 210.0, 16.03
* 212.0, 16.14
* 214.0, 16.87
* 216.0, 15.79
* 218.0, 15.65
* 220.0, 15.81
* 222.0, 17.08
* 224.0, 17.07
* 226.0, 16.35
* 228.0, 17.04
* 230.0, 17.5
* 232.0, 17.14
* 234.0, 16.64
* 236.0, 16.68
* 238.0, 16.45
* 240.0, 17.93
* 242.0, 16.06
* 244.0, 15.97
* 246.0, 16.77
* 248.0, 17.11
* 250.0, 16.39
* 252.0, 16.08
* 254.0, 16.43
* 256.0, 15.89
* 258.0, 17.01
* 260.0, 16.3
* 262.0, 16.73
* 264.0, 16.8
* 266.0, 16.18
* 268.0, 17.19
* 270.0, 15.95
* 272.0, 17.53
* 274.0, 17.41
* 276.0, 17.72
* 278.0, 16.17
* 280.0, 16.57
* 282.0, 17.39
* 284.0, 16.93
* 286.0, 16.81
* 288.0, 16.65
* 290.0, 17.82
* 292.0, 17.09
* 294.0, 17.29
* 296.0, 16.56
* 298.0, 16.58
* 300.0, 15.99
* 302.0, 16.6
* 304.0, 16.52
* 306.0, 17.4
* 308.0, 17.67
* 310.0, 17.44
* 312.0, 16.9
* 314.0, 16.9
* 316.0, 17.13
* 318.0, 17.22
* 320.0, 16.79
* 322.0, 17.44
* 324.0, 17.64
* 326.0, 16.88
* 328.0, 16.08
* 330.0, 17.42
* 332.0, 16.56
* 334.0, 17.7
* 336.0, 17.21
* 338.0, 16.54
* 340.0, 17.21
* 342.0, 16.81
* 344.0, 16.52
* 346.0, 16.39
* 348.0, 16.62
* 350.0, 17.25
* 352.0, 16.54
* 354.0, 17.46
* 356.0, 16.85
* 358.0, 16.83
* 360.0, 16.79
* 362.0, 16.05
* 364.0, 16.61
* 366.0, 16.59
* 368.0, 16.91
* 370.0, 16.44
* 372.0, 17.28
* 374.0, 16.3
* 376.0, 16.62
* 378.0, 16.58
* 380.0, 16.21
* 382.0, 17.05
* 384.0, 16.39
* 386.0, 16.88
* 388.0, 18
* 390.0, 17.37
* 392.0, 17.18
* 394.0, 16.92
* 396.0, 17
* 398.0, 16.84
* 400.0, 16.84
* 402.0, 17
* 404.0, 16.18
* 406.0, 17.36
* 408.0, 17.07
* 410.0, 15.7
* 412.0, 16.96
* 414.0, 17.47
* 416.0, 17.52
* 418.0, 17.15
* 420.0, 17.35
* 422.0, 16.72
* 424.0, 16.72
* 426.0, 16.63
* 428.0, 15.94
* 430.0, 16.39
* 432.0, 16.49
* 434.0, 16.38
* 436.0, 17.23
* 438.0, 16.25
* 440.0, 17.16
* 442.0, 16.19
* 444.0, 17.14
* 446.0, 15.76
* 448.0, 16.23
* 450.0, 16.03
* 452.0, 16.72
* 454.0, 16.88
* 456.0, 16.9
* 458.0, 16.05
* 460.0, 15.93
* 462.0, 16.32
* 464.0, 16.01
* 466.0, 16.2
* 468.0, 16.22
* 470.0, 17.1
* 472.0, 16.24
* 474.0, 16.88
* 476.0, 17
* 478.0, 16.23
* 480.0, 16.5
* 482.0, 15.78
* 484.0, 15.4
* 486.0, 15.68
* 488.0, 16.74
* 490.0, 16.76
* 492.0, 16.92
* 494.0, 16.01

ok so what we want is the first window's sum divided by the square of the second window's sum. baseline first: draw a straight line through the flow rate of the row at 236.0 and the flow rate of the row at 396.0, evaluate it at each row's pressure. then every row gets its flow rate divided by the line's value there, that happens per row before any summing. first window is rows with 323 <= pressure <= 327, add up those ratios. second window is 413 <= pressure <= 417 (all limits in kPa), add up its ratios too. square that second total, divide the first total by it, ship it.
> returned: 0.486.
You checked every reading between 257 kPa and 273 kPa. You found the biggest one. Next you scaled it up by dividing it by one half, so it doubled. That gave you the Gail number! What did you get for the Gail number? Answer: 35.06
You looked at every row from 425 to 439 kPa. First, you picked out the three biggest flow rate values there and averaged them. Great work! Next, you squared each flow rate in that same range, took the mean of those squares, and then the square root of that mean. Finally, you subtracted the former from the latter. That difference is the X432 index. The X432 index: -0.31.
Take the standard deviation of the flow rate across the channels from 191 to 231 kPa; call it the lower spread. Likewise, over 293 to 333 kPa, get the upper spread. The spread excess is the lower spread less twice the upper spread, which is 0.1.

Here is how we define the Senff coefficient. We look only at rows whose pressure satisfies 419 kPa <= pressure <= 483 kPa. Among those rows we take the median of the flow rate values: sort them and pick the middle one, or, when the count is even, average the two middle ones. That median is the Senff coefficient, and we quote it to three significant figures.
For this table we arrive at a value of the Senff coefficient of 16.4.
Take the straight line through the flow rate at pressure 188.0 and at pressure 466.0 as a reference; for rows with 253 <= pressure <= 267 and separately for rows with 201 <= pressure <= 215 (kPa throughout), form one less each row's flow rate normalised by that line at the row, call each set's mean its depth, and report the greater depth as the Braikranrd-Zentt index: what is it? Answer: -0.29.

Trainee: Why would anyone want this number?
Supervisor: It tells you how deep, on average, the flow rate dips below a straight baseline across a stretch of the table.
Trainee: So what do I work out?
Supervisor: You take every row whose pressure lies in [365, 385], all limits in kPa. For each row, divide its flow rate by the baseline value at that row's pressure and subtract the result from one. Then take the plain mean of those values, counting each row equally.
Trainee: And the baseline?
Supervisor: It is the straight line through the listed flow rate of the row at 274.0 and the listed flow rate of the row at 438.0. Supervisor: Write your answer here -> 0.004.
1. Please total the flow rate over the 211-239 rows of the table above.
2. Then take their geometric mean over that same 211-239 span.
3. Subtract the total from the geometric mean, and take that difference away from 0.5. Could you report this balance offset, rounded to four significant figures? 216.1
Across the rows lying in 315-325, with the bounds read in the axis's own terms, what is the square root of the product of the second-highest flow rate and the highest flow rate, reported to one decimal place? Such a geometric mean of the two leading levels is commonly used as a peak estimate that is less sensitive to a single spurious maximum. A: 17.5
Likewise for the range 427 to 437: 16.9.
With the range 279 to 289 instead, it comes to 17.2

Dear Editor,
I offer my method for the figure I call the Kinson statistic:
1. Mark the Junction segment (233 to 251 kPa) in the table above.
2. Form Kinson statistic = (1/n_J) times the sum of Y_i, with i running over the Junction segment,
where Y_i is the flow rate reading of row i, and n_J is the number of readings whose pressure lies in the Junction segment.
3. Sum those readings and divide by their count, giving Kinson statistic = 16.7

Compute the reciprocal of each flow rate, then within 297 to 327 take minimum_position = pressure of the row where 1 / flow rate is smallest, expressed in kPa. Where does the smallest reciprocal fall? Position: 308.0 kPa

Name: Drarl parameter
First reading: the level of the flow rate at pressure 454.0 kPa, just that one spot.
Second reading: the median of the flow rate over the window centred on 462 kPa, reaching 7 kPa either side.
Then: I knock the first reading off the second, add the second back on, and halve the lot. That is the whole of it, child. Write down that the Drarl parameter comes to 7.76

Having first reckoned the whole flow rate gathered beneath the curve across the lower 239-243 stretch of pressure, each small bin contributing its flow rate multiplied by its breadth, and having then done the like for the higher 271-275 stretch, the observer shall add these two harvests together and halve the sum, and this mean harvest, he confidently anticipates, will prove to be 68.9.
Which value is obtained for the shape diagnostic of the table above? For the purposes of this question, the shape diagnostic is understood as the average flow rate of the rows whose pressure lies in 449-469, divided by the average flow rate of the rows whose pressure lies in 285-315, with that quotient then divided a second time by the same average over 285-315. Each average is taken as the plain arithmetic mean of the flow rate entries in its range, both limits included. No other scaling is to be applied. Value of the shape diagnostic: 0.057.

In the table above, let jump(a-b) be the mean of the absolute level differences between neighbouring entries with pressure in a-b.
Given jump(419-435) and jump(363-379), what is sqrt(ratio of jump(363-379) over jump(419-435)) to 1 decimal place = 1.2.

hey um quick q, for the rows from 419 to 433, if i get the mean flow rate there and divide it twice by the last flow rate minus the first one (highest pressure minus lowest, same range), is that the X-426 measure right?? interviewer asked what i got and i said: 22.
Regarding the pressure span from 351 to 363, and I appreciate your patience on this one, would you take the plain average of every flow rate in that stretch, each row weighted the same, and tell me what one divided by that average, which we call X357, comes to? 0.0597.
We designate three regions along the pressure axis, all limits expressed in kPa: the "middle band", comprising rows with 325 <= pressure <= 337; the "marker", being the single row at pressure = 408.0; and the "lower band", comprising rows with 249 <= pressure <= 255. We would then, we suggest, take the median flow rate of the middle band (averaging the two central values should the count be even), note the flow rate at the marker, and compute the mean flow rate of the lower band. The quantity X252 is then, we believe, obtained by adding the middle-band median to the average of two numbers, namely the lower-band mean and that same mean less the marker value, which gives 24.8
